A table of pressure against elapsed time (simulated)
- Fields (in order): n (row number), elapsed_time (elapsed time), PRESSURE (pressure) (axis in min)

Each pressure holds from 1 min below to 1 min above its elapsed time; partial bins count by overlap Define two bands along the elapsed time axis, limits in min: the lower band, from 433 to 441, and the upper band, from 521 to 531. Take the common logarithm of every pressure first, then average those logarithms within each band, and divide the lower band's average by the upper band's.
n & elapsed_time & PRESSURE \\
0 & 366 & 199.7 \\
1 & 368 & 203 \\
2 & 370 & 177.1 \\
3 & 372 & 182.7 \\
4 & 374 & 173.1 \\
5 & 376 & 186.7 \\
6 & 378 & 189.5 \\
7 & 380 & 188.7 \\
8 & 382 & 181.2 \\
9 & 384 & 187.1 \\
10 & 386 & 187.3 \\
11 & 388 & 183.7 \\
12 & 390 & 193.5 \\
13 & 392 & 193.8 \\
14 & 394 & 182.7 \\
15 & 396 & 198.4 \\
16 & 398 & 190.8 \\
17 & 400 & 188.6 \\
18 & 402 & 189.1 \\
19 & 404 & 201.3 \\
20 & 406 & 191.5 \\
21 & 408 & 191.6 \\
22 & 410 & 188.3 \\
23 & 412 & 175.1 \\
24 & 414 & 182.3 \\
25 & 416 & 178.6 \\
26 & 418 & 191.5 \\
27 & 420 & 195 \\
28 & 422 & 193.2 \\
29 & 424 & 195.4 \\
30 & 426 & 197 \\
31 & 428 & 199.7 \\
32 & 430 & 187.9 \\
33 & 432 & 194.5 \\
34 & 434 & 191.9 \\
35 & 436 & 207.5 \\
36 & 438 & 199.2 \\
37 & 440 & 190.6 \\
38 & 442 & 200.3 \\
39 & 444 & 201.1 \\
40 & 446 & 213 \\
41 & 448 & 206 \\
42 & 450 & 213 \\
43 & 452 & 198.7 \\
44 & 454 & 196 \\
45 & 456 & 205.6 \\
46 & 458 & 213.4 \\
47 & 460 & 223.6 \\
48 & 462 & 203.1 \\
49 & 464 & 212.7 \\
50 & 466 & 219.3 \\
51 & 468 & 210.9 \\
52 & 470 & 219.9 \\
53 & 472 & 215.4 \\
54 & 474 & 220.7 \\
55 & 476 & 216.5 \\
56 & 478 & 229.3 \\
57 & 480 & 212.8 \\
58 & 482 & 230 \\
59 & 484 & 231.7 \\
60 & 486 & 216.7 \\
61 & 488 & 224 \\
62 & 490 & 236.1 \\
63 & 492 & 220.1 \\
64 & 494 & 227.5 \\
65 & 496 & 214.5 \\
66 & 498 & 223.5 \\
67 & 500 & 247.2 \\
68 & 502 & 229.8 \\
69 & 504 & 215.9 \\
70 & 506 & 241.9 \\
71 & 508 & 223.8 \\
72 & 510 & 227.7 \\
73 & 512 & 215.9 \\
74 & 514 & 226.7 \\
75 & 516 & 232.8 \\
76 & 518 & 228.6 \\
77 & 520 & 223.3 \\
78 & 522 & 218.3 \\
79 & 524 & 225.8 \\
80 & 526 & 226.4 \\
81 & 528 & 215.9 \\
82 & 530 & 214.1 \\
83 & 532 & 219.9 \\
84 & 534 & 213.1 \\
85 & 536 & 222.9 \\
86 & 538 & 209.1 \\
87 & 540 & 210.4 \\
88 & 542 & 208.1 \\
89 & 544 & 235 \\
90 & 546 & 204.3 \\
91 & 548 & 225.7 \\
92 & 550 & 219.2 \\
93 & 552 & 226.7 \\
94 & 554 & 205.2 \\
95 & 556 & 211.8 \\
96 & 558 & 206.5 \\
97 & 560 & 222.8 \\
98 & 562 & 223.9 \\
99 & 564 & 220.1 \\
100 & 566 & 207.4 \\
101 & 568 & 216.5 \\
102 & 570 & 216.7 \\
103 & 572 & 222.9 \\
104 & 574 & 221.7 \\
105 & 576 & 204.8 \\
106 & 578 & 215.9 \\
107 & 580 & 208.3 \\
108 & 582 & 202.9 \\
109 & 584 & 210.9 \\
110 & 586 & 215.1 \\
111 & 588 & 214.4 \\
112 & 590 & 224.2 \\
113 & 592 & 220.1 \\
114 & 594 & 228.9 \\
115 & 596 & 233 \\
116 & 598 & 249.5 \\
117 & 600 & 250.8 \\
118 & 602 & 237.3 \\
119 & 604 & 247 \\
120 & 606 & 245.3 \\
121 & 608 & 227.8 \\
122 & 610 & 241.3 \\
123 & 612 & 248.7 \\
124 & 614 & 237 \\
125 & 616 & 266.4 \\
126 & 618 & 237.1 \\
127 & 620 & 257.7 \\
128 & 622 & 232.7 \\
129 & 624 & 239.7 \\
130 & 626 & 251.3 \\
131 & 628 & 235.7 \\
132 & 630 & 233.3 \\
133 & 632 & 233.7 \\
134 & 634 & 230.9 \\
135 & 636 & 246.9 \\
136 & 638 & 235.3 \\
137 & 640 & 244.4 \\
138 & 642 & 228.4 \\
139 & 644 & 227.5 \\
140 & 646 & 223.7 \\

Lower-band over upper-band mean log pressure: 0.980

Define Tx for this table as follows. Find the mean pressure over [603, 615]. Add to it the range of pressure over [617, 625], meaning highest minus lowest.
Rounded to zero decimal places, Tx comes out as 266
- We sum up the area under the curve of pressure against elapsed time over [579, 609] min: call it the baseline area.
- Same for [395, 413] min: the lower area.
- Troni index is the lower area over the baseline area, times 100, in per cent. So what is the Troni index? 50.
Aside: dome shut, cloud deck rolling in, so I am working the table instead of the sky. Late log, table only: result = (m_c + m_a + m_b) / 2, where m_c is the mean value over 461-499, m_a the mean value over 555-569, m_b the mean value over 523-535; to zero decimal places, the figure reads 328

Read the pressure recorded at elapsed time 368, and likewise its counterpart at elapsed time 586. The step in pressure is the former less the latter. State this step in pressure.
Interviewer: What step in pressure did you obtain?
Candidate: -12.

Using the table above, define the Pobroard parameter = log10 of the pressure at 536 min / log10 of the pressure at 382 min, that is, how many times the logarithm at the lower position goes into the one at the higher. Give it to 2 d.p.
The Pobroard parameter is 1.04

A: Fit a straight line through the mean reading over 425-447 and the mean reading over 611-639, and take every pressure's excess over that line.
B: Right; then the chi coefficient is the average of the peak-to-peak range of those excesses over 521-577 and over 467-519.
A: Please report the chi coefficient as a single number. 36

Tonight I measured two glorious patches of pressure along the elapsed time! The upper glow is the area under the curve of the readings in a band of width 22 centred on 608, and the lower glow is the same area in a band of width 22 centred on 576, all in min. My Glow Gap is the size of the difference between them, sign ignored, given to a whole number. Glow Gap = 690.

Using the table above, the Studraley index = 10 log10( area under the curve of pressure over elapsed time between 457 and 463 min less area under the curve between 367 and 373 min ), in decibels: 21.9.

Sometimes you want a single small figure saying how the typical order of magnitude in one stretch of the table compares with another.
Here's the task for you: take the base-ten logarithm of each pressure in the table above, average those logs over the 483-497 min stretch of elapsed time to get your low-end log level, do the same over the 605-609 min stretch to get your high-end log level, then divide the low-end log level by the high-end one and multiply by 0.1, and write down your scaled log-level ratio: 0.0990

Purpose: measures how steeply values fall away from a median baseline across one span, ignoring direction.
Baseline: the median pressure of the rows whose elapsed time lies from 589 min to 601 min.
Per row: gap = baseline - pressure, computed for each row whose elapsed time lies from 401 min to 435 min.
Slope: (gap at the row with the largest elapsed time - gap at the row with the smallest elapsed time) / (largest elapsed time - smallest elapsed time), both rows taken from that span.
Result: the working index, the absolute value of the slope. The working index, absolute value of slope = 0.1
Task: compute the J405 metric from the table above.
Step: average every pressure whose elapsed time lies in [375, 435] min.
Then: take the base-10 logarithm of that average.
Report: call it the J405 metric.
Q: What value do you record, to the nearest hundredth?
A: 2.28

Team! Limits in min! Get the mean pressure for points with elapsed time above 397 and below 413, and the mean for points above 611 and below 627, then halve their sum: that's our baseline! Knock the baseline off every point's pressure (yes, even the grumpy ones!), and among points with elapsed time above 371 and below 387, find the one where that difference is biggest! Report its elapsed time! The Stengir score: 378 min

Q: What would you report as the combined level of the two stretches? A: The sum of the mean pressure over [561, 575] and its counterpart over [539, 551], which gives 436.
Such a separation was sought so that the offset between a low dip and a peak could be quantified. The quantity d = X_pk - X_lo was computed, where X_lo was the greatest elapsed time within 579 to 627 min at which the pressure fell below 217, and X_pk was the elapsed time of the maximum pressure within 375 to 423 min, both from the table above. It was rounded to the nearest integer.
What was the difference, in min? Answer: -184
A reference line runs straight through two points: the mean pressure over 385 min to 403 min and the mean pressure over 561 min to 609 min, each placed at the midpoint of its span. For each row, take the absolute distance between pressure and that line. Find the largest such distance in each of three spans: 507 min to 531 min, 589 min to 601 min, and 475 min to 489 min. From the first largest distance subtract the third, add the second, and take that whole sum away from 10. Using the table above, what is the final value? -10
